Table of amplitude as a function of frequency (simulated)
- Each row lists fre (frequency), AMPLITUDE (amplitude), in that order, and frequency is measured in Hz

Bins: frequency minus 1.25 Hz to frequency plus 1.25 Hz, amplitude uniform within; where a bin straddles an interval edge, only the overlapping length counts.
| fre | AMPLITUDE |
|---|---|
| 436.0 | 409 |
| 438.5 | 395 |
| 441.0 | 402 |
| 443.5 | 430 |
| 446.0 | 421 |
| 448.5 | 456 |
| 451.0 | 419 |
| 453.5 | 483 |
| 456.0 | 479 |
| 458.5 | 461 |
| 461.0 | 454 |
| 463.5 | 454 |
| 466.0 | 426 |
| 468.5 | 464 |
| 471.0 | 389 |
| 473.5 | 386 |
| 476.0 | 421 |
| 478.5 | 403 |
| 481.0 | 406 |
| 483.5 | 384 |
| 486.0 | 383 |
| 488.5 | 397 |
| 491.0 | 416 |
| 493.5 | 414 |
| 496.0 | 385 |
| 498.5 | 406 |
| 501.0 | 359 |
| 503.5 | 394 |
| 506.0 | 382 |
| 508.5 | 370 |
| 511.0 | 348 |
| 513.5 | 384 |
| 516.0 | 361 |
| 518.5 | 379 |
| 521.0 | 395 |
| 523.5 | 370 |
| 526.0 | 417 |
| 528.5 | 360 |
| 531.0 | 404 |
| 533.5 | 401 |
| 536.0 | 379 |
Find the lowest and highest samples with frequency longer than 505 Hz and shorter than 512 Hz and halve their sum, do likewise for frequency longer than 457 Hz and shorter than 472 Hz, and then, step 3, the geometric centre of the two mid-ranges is 395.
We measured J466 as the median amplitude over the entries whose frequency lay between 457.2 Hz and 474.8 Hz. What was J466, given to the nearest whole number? 454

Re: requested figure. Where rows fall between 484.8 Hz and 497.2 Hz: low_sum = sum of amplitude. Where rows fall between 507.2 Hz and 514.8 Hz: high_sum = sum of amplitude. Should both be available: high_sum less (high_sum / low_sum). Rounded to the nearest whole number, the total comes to 1101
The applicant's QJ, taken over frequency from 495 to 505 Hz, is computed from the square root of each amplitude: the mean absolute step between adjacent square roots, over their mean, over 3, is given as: 0.015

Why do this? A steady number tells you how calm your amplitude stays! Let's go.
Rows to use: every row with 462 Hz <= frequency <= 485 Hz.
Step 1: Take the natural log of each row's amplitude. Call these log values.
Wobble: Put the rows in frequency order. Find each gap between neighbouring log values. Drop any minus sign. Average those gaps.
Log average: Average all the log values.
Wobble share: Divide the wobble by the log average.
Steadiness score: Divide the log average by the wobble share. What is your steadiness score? 551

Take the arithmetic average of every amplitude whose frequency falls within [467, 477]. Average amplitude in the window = 415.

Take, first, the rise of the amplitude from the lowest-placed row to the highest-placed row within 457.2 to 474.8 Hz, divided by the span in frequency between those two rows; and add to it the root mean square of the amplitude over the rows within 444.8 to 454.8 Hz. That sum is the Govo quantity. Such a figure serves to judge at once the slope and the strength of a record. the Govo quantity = 441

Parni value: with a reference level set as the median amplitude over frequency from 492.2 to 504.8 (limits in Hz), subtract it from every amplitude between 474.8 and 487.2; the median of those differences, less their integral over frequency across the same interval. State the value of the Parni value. -58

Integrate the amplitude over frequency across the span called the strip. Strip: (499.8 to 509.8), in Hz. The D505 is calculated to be 3762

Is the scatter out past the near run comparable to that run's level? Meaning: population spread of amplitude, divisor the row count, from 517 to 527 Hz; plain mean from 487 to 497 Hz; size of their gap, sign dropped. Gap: 385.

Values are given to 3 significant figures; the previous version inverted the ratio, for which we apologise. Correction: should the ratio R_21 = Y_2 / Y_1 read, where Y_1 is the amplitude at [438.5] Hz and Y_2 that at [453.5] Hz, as 1.22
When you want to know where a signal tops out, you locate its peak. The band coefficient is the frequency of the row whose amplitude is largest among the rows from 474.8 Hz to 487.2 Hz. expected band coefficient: 476.0 Hz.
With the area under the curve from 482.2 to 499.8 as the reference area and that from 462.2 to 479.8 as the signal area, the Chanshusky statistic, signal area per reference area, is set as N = 1.06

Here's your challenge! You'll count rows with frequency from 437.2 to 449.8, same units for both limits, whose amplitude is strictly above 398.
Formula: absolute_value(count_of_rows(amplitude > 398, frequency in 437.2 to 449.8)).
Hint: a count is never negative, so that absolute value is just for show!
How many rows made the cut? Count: 4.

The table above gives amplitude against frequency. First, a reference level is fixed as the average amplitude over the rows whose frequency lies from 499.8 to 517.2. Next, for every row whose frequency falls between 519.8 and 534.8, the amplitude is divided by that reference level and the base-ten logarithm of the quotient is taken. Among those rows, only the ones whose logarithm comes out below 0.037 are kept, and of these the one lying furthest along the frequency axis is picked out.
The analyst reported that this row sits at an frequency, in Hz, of 533.5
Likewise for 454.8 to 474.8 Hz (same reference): 473.5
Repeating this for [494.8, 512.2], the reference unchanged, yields 511.0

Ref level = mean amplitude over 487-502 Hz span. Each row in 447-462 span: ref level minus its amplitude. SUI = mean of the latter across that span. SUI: -62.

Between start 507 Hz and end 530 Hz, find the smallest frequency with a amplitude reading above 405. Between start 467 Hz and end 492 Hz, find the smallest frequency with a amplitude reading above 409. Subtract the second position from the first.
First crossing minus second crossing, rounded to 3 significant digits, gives 57.5 Hz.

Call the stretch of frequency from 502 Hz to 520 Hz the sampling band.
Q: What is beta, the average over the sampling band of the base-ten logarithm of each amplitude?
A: 2.57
